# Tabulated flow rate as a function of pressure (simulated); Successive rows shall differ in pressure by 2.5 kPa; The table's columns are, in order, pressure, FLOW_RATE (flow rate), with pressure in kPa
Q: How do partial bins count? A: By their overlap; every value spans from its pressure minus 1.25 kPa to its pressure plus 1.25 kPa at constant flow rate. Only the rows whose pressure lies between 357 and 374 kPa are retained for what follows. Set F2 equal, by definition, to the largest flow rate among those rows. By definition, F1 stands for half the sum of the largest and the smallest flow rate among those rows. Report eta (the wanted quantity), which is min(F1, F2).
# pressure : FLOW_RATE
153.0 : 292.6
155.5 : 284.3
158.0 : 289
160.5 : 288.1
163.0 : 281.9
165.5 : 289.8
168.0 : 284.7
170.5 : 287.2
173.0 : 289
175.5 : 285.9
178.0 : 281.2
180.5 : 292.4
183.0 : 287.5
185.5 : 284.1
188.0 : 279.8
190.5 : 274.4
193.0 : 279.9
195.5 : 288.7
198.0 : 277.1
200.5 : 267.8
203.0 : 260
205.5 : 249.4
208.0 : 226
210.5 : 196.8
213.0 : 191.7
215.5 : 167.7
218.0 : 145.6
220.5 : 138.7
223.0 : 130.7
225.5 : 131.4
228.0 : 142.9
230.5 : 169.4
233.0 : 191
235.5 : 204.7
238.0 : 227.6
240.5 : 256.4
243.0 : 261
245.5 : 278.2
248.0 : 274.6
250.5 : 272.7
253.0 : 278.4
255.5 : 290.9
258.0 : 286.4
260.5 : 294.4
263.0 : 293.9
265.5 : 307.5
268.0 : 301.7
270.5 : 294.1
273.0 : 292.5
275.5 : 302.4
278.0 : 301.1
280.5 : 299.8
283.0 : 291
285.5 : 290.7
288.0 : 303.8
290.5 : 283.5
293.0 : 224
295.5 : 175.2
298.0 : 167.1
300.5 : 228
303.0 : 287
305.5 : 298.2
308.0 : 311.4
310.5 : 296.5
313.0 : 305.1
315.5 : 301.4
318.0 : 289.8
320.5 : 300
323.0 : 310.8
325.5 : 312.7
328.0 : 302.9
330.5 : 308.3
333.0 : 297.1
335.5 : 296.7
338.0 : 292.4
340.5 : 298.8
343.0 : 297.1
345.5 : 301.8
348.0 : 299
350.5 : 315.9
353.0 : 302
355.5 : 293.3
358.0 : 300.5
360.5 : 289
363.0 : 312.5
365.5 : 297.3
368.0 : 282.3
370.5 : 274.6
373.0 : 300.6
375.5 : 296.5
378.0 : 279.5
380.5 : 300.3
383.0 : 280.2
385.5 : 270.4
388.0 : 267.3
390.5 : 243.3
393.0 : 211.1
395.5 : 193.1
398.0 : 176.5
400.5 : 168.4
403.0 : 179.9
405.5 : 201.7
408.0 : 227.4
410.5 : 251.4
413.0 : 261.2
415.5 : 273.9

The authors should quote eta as 294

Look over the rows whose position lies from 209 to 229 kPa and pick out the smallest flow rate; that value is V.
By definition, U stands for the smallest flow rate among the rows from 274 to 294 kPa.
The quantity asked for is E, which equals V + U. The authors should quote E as 355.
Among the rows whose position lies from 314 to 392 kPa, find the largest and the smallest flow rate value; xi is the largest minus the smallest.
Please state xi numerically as 73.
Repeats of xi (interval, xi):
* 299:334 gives 85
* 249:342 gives 146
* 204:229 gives 119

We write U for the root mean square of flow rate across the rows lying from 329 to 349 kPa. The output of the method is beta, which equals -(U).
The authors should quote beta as -299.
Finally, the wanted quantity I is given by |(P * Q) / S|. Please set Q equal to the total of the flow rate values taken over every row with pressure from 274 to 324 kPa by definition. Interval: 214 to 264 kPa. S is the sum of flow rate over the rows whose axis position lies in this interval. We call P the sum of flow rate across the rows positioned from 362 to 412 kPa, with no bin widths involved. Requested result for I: 6292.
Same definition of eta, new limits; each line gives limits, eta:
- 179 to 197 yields 283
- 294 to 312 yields 239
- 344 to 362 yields 302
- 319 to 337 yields 305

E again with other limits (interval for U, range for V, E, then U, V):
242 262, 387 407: 429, 261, 168.4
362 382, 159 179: 556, 274.6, 281.2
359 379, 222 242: 405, 274.6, 130.7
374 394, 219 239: 342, 211.1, 130.7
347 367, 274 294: 513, 289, 224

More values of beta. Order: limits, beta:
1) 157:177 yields -287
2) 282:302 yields -251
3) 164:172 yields -287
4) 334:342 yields -296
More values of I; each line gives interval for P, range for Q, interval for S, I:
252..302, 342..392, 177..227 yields 6871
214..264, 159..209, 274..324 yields 4427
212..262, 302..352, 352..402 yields 4890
